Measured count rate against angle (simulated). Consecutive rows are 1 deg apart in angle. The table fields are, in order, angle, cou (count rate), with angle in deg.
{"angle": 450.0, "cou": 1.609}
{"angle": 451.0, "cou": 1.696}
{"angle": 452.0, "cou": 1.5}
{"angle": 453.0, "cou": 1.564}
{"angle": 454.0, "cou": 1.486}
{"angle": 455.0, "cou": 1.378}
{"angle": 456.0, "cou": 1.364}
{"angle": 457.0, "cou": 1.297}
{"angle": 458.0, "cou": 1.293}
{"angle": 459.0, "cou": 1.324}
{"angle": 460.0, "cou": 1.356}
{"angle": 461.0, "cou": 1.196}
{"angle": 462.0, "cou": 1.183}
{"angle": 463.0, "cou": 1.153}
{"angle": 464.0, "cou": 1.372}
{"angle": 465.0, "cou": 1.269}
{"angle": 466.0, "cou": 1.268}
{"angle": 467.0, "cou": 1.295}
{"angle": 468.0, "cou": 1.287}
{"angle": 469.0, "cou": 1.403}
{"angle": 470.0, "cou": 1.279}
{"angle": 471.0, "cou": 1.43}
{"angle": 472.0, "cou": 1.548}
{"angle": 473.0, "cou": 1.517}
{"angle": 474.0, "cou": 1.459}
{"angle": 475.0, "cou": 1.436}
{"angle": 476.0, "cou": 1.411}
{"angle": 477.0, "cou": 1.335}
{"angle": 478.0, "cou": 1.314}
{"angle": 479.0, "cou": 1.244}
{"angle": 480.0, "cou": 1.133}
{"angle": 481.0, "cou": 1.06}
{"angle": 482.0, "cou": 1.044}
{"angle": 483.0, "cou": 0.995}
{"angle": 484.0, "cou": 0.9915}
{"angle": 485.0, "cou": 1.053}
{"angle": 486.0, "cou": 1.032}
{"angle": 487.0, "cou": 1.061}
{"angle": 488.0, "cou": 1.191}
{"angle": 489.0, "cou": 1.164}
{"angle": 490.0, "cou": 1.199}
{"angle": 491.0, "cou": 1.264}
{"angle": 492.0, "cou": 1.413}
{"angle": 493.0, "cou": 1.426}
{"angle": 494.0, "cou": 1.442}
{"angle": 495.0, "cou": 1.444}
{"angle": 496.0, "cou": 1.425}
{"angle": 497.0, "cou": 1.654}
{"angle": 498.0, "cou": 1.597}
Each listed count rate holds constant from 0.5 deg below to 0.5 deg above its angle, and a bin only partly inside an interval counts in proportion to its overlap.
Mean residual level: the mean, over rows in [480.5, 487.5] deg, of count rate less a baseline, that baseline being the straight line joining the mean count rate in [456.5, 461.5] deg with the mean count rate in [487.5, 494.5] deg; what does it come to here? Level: -0.26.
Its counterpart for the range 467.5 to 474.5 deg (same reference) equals 0.12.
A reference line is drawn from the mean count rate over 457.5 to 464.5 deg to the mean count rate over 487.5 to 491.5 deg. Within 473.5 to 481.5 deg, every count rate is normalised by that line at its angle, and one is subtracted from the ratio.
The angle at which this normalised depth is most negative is 481.0 deg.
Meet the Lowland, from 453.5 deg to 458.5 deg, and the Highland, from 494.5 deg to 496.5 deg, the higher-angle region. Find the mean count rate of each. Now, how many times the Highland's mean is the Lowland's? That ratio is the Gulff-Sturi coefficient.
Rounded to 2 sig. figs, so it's 0.95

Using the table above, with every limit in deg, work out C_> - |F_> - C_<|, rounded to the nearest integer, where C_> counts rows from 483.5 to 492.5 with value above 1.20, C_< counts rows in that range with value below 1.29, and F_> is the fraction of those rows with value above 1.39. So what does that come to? -6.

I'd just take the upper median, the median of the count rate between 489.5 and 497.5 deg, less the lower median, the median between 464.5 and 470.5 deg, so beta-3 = 0.14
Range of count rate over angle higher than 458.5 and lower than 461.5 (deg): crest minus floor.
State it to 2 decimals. 0.16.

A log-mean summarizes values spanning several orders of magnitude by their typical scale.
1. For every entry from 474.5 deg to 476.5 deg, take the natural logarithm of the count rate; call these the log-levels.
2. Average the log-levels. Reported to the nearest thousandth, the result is 0.353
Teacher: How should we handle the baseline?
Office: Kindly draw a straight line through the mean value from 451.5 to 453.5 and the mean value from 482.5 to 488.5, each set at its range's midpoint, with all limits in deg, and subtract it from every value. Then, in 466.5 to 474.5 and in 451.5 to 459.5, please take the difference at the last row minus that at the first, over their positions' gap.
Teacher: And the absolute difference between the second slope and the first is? 0.049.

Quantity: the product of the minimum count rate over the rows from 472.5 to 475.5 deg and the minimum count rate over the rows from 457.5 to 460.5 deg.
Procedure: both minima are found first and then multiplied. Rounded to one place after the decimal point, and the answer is 1.9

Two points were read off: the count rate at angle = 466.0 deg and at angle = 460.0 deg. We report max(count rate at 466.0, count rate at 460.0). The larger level 1.36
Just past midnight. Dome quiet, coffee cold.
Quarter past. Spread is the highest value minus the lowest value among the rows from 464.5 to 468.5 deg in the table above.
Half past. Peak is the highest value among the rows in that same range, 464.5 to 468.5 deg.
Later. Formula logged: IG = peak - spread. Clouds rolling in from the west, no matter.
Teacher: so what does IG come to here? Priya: 1.27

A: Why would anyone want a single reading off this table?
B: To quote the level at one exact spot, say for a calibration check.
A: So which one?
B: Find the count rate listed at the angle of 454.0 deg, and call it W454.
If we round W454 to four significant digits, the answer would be 1.486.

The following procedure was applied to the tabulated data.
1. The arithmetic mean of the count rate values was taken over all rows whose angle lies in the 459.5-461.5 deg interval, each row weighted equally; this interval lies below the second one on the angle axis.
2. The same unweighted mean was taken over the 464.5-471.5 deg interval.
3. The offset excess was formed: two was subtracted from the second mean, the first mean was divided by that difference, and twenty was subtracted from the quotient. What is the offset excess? -21.9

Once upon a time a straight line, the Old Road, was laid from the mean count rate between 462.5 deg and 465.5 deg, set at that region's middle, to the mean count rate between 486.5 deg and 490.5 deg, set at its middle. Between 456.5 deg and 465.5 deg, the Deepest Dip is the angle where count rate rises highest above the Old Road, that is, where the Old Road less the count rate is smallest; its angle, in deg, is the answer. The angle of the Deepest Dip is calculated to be 464.0 deg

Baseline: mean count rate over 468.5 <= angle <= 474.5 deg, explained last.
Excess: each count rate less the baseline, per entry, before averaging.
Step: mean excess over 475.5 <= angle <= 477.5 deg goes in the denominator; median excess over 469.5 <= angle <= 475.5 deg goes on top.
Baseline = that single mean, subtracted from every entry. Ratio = -0.12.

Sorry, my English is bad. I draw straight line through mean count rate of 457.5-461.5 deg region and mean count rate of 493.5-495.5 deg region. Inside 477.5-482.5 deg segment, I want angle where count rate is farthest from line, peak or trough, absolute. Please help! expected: 482.0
